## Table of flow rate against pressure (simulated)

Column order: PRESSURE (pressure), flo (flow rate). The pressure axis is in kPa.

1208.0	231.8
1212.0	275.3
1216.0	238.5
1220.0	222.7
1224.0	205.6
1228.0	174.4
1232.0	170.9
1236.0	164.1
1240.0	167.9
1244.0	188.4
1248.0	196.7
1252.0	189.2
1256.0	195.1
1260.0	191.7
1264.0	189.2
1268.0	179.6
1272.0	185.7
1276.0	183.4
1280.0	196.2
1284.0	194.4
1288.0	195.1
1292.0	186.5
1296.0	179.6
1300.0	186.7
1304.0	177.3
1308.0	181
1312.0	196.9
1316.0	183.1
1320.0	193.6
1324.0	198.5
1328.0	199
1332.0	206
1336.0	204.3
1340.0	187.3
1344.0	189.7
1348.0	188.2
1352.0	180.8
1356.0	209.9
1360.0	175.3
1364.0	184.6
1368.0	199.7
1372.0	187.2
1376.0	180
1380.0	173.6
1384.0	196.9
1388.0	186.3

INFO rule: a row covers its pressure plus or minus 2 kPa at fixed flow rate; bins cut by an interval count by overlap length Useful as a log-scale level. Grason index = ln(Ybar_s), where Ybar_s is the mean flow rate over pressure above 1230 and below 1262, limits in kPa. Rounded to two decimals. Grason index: 5.21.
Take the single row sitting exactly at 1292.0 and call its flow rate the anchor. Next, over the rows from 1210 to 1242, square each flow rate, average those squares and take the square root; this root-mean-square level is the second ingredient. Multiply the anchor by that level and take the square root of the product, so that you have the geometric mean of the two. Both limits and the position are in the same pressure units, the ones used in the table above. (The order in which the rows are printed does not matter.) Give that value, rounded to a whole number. 196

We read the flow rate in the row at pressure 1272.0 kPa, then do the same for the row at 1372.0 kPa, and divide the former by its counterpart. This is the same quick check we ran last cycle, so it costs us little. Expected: 0.99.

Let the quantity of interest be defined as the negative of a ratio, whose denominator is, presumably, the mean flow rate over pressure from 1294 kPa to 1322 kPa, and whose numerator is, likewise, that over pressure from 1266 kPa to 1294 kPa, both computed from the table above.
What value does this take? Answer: -1.02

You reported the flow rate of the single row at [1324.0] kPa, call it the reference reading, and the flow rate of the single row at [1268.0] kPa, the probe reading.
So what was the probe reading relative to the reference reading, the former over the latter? 0.90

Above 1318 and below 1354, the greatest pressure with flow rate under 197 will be 1352.0 kPa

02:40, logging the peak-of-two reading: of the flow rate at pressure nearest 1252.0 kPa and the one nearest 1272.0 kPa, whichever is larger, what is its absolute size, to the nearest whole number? 189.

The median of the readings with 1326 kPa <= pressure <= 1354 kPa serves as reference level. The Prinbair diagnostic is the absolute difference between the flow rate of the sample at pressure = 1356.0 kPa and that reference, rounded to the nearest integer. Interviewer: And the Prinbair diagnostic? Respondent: 20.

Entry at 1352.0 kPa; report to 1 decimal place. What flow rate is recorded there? 180.8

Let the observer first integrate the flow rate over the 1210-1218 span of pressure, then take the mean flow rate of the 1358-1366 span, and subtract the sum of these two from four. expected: -2231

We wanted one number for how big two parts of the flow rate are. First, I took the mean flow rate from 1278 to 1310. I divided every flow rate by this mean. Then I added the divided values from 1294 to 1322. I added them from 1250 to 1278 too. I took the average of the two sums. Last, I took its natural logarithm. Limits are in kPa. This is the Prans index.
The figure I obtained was 1.94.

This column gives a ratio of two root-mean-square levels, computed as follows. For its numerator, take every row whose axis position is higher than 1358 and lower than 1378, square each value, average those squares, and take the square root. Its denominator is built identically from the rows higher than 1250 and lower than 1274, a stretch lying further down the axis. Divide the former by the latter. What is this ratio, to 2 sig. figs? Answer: 0.98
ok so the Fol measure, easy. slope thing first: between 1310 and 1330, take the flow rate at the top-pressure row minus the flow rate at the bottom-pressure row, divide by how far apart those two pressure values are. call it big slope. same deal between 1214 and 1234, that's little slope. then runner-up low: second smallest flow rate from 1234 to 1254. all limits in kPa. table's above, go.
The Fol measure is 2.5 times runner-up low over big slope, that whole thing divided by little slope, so -757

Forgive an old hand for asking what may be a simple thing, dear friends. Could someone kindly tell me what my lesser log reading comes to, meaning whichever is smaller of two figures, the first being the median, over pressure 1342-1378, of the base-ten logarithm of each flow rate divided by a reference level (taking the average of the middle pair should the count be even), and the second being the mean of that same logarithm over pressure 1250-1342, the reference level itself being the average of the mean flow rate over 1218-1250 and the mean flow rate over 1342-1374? -0.002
